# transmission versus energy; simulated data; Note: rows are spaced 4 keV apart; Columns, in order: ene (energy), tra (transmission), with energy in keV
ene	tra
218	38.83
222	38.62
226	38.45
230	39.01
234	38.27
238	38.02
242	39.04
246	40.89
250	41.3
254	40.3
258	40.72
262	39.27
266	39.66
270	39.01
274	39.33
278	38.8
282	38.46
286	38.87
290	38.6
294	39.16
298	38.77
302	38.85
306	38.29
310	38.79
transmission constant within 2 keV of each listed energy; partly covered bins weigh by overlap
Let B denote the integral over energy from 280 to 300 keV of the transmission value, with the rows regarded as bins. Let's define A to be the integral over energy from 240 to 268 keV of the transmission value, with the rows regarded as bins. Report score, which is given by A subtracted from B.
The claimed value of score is -349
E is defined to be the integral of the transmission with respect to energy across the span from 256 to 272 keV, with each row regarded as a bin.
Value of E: 635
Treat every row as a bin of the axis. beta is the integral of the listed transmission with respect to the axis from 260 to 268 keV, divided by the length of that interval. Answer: 39.5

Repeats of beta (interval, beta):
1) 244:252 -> 41.1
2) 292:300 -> 39.0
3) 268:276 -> 39.2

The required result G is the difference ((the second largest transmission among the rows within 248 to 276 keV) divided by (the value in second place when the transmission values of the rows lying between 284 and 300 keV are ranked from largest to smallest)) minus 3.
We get -1.95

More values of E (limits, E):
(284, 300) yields 622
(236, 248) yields 472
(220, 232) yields 464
